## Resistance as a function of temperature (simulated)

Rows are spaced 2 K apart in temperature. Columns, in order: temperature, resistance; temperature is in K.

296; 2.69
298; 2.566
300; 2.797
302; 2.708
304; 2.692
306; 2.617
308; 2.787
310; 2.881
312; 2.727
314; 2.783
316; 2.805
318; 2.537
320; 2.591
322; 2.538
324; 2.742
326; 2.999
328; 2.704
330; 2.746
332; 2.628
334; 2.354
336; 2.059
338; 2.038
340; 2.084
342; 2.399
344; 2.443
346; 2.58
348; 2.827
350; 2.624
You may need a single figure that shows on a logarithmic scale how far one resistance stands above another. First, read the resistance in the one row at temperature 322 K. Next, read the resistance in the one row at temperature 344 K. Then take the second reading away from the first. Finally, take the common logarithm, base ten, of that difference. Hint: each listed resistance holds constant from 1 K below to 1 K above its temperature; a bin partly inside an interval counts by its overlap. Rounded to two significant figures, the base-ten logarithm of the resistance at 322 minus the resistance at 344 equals -1.0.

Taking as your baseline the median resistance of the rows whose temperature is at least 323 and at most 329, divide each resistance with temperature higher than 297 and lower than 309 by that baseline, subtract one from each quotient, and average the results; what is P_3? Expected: -0.017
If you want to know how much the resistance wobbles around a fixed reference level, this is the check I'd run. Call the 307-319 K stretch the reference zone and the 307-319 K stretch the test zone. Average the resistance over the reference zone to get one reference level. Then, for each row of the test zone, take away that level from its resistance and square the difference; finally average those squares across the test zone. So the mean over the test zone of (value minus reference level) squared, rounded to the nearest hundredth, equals 0.01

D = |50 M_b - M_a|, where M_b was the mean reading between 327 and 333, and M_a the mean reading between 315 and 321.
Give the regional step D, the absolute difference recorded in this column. 132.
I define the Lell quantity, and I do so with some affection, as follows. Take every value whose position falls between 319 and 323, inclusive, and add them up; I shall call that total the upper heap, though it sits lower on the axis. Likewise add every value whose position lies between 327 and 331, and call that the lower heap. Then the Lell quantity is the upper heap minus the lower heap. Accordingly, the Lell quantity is -0.32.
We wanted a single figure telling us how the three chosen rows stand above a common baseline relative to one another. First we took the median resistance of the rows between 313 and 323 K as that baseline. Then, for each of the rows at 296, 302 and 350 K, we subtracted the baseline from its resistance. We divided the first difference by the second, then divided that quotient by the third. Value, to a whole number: 26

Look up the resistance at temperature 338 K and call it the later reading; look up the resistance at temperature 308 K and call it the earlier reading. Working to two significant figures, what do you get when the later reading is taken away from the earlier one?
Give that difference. 0.75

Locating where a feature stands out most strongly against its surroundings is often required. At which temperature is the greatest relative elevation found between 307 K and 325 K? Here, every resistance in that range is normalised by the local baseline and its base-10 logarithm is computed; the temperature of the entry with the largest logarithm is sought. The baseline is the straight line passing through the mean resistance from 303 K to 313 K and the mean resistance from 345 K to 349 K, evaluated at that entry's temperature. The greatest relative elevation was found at 310 K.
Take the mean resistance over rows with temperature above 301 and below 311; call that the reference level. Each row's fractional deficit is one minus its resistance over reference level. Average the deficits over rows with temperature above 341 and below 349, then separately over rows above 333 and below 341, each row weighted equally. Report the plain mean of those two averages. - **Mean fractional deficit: 0.14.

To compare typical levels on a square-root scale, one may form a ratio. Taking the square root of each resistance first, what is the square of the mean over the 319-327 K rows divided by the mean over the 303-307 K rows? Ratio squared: 1.023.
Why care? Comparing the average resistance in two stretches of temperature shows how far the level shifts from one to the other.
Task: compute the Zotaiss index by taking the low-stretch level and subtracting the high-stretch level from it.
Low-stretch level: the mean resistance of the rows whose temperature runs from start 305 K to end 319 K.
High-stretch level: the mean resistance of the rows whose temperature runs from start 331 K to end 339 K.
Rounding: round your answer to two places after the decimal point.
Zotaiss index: 0.46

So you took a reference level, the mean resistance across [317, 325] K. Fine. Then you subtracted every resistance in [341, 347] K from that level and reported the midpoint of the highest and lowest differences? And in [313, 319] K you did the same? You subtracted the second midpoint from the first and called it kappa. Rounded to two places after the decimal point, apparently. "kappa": 0.18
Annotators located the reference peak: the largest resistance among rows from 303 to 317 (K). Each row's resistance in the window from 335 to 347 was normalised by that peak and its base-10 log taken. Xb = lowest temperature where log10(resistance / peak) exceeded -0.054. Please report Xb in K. 346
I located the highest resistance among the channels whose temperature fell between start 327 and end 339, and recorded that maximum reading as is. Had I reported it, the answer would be 2.746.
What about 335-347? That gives 2.58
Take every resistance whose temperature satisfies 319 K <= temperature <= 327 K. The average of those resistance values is 2.72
